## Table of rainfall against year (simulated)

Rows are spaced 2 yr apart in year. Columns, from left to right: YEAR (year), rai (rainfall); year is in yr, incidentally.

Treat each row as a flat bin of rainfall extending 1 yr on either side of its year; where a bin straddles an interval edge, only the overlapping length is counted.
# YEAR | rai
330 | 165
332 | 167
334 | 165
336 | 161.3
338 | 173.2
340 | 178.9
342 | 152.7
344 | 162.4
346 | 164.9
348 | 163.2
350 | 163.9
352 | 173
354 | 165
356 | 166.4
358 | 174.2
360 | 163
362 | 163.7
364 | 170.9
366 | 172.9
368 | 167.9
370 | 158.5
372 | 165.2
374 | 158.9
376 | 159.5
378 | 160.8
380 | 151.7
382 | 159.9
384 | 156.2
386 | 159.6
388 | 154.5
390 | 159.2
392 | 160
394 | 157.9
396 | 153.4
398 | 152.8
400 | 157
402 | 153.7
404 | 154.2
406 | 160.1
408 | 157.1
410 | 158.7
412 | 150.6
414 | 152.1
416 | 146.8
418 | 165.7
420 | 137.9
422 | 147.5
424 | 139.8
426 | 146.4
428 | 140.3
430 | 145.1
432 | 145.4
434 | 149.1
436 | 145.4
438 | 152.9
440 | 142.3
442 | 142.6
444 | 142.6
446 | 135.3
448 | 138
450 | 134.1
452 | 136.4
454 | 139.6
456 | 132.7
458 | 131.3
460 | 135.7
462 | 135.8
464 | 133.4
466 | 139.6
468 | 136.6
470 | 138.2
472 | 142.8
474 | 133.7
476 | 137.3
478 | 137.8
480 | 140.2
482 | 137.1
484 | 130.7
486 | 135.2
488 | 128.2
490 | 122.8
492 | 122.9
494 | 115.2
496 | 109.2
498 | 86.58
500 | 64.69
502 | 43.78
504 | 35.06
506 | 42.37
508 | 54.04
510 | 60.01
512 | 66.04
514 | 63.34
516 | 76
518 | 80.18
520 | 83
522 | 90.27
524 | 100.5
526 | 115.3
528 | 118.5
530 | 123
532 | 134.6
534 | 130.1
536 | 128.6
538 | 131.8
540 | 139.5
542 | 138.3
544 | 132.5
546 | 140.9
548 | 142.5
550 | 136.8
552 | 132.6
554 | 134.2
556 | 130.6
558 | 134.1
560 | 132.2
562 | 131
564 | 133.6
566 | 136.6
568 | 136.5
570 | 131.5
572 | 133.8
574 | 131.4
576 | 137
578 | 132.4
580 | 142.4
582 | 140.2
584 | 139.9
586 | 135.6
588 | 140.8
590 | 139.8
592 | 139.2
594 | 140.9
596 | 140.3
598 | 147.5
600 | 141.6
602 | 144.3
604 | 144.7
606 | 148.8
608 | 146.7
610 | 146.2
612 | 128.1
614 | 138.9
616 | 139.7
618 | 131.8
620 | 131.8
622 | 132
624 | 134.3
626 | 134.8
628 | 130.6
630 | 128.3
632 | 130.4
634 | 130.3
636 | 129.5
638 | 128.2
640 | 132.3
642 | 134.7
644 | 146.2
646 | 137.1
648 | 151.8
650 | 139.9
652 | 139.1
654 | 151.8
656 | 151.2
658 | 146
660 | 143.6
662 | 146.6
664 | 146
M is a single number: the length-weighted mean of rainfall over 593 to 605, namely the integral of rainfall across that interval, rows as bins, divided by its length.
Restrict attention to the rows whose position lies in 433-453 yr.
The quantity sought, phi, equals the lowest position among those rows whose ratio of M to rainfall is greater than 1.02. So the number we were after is 446 yr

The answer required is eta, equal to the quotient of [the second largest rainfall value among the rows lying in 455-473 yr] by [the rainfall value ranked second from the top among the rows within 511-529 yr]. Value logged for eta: 1.21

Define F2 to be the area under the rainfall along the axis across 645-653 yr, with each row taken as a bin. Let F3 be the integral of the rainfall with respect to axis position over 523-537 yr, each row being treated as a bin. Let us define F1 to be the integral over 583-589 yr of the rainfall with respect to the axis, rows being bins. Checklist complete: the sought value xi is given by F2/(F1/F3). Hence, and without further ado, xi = 2321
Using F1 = 833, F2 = 1136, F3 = 1701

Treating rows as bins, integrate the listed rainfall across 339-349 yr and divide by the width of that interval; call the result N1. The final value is 164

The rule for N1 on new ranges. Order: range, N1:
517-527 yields 94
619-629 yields 133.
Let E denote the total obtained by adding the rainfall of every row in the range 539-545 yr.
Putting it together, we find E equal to 410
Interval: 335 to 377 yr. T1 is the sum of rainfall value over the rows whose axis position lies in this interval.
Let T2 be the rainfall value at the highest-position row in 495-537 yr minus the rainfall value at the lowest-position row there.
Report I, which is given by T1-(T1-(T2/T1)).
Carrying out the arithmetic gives 0.006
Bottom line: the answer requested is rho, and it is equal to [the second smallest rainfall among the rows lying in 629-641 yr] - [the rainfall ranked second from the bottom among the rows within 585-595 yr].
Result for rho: -11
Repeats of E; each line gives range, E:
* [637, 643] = 395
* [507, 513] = 180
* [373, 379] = 479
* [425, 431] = 432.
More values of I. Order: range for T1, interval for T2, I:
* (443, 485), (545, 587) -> -0.002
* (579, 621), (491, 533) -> 0.004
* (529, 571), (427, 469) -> -0.001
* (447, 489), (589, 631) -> -0.004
